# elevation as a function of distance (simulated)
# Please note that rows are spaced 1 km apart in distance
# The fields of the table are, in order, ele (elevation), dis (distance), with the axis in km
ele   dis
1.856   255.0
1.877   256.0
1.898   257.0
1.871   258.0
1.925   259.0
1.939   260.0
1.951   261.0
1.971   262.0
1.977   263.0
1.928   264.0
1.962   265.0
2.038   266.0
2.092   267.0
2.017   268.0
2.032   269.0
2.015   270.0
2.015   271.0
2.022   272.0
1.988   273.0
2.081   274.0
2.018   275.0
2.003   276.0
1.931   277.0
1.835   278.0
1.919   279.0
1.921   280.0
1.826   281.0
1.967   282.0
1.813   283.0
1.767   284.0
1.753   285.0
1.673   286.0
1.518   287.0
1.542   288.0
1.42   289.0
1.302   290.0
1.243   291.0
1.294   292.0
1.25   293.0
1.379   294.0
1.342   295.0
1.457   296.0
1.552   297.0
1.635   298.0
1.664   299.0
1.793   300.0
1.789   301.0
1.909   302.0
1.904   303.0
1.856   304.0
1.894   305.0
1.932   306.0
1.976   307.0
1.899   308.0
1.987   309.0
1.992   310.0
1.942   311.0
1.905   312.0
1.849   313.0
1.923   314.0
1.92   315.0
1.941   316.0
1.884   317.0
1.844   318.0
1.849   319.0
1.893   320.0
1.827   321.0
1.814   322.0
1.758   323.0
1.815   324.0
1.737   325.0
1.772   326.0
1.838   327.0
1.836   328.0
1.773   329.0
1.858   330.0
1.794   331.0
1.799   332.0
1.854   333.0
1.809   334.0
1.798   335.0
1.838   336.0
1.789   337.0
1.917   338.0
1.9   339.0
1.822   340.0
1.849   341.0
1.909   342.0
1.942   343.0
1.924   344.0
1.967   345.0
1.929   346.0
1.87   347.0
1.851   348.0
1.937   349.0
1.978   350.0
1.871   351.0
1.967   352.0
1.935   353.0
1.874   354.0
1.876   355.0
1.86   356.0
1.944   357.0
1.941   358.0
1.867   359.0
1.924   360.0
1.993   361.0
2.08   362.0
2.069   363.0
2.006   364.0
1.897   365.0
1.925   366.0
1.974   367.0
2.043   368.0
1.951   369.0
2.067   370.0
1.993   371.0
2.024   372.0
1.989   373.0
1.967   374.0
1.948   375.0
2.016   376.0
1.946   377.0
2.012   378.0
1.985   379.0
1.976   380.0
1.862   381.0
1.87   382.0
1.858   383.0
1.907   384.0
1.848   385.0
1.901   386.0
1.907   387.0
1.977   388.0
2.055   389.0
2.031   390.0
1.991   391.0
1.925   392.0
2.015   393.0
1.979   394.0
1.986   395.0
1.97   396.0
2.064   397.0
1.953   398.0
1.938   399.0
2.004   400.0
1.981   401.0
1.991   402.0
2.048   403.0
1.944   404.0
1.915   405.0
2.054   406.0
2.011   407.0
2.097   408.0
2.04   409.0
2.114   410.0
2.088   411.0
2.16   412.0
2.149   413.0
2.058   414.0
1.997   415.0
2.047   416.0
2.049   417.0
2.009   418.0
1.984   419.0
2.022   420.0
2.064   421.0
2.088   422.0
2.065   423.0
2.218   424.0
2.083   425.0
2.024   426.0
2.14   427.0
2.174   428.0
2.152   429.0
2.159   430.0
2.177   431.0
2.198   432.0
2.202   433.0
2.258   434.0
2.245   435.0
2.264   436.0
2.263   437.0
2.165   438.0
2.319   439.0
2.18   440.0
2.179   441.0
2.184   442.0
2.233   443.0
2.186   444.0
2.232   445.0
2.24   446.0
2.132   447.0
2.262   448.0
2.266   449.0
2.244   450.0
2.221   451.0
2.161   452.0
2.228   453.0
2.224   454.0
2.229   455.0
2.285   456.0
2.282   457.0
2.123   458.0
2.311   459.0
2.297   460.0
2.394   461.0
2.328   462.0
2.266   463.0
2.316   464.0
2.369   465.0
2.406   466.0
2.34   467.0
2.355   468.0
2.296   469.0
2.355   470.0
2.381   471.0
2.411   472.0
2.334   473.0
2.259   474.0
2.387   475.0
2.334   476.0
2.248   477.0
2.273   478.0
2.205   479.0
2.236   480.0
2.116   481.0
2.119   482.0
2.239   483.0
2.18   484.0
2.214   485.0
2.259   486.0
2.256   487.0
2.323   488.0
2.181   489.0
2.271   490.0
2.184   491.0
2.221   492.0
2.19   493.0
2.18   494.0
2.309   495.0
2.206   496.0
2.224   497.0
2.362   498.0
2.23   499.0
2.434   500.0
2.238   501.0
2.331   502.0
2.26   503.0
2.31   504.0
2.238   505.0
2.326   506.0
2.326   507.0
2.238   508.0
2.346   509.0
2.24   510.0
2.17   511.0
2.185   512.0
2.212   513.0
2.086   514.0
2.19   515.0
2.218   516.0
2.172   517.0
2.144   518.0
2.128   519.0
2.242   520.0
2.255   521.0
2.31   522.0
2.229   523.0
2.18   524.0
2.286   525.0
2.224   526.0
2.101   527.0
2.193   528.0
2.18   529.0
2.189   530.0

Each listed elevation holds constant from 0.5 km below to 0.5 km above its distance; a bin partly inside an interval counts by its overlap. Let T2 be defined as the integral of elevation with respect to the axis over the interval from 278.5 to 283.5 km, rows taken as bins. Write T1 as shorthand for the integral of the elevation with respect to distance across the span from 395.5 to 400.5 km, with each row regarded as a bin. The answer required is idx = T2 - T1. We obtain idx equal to -0.5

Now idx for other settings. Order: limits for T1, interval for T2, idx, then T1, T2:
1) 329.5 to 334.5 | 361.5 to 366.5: 0.9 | 9.1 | 10.0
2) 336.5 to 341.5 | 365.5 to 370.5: 0.7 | 9.3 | 10.0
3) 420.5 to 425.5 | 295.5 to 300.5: -2.4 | 10.5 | 8.1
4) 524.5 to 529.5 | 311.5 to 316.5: -1.4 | 11.0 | 9.5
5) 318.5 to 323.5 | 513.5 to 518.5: 1.7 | 9.1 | 10.8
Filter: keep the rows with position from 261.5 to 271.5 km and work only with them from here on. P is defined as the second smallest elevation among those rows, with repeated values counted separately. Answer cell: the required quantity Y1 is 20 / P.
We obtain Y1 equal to 10.2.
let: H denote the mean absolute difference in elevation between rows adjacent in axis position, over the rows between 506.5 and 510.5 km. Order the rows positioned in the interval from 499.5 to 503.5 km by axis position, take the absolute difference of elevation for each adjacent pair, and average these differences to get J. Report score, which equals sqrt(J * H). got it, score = 0.110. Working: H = 0.101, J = 0.12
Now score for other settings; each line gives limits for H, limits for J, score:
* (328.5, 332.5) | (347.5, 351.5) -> 0.063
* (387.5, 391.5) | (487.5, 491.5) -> 0.071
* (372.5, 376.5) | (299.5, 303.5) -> 0.040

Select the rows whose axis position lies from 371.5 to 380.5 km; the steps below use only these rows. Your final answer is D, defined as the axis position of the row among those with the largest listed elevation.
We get 372.0 km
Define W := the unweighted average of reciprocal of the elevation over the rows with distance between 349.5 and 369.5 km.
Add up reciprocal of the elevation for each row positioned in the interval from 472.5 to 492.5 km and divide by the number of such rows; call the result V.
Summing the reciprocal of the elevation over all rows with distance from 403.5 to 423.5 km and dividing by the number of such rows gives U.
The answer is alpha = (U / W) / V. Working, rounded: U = 0.489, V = 0.446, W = 0.51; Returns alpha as 2.13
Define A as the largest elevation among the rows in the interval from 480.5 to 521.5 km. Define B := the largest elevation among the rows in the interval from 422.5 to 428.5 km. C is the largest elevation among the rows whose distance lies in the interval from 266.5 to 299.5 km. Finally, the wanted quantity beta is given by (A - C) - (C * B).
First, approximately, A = 2.434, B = 2.218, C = 2.092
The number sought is -4.3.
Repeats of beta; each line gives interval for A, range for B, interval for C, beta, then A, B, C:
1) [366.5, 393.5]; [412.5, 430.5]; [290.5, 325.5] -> -4.3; 2.067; 2.218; 1.992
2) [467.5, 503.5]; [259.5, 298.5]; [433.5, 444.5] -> -4.7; 2.434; 2.092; 2.319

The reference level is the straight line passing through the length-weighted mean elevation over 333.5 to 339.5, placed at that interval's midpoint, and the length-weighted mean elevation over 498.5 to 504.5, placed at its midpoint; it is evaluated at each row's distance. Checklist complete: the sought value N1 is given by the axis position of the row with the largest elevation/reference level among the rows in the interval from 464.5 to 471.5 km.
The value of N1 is 466.0 km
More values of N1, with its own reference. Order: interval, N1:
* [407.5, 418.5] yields 412.0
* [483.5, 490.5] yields 488.0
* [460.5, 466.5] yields 461.0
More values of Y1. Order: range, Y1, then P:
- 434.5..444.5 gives 9.2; 2.179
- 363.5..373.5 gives 10.4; 1.925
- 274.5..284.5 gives 11.0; 1.813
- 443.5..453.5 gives 9.3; 2.161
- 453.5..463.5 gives 9.0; 2.224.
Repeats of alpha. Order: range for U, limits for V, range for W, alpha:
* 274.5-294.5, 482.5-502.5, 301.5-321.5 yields 2.64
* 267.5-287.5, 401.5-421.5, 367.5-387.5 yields 2.10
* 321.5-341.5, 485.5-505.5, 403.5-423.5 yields 2.54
